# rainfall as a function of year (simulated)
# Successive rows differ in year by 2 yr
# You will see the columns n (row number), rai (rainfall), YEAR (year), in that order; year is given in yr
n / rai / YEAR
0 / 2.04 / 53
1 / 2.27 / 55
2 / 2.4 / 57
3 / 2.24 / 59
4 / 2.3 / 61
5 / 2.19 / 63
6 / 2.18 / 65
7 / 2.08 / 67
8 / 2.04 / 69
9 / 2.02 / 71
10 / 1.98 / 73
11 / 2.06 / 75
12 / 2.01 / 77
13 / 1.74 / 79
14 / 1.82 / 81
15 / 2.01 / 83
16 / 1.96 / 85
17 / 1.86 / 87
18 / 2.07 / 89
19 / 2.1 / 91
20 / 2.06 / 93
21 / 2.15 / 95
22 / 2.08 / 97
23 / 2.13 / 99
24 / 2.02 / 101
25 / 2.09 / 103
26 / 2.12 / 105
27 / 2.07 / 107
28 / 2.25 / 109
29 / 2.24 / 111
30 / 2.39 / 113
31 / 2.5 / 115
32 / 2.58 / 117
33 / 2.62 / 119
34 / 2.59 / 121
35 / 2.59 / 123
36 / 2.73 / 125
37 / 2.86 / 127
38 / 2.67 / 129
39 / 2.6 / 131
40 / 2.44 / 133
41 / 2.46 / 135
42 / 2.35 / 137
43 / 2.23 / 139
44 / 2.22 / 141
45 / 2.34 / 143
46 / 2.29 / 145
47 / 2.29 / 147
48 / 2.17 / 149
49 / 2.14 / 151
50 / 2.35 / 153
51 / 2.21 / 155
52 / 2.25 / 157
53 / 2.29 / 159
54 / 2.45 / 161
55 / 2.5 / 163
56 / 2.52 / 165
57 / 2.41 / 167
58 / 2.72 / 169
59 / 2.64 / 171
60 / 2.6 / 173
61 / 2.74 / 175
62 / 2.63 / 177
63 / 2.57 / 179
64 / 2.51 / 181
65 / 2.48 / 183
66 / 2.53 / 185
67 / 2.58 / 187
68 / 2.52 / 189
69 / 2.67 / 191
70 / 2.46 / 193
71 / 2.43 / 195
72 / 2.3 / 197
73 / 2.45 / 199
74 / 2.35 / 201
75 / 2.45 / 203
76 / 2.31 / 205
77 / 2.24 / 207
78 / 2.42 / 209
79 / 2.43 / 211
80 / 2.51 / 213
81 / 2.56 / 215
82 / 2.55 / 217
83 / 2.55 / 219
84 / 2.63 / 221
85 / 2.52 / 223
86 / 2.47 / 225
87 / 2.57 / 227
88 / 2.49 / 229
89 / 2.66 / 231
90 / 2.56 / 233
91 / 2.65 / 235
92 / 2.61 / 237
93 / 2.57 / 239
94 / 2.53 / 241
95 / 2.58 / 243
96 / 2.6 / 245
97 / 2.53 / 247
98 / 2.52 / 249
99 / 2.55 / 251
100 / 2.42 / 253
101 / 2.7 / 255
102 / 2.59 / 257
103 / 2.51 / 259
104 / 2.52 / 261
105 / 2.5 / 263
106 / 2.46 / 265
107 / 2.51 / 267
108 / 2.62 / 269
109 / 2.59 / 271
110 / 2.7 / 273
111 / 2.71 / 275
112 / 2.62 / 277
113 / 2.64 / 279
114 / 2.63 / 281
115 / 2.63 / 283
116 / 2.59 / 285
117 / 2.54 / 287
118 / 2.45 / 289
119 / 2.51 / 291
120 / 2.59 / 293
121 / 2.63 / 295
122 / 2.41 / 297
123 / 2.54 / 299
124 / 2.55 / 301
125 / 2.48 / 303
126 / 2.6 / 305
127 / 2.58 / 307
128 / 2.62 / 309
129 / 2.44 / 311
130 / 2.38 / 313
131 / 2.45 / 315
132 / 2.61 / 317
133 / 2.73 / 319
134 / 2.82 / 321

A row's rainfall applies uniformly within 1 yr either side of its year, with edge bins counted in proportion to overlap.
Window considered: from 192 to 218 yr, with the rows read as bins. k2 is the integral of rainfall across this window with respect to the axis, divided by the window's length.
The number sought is 2.42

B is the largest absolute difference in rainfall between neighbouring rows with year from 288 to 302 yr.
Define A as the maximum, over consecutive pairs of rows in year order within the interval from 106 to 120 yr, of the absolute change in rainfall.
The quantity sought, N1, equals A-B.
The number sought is -0.04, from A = 0.18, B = 0.220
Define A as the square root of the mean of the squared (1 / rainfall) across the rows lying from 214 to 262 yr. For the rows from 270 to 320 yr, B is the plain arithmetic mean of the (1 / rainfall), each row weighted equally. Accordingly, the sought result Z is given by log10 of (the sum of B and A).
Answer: -0.107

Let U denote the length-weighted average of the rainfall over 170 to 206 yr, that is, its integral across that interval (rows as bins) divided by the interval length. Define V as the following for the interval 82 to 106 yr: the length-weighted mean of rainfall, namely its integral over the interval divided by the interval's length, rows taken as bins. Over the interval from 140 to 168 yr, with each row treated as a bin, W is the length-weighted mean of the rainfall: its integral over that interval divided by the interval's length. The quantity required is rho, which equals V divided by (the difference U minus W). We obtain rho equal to 10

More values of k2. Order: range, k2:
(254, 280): 2.59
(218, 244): 2.57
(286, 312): 2.53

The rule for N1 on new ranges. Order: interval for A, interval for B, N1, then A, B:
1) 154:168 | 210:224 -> 0.05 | 0.16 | 0.110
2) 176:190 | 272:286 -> -0.03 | 0.06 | 0.090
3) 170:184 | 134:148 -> 0.02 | 0.14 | 0.120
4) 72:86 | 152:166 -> 0.11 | 0.27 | 0.160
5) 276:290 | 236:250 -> 0.02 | 0.09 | 0.070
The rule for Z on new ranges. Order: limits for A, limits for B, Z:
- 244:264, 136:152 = -0.077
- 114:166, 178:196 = -0.091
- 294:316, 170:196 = -0.103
